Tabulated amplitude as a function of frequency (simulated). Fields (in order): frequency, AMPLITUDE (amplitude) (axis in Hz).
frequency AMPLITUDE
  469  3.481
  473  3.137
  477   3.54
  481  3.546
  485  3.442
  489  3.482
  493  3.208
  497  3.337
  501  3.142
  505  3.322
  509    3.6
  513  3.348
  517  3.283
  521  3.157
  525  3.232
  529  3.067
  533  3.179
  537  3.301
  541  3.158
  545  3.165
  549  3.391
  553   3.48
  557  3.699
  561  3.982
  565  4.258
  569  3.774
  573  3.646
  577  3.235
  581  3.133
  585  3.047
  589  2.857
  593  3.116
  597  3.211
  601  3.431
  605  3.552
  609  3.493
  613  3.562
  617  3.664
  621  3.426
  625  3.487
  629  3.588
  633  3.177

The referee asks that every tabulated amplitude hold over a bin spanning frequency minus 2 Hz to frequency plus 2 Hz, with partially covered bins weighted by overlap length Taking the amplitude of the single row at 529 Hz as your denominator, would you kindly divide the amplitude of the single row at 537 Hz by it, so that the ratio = 1.08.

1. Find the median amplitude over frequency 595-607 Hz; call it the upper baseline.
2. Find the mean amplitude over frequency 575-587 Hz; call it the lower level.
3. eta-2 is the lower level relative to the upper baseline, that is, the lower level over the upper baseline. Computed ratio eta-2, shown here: 0.91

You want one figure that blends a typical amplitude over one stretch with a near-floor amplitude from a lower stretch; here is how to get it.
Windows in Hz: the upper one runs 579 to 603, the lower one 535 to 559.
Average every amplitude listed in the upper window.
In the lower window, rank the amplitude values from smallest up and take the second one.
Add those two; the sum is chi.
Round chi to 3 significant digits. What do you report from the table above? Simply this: 6.30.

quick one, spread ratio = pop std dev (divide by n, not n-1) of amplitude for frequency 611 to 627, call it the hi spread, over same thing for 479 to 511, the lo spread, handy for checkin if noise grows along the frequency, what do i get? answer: 0.59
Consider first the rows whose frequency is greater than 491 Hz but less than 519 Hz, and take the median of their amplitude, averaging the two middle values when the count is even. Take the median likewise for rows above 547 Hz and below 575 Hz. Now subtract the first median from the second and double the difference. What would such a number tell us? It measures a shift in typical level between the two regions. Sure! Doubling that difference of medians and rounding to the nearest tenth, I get 0.8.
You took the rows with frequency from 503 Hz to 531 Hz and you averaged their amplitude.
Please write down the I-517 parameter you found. 3.29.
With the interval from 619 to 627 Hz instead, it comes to 3.46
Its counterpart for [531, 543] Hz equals 3.21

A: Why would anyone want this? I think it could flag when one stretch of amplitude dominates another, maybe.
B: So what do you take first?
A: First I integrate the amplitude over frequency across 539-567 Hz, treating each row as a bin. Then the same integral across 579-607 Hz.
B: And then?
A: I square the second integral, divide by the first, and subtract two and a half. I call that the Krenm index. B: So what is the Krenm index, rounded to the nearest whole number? 77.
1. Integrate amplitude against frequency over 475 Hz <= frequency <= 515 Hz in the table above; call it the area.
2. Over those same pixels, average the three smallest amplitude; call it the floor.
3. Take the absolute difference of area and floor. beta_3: 133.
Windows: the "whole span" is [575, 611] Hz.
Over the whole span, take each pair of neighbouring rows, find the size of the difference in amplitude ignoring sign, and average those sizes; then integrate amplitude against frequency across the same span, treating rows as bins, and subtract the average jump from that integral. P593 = 116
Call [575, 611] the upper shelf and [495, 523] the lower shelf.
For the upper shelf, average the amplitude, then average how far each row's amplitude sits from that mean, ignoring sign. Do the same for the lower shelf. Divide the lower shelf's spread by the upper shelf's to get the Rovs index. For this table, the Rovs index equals 0.6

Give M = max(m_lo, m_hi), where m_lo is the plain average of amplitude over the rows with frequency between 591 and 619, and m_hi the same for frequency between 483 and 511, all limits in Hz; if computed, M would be 3.4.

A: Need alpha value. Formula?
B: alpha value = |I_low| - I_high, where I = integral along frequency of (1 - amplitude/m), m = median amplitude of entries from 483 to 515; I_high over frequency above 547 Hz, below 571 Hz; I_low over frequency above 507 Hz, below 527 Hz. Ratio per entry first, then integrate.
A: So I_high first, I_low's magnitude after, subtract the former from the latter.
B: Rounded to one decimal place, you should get 3.1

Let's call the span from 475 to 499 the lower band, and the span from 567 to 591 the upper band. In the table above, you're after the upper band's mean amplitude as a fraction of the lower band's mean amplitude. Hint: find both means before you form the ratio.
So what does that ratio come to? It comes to 0.96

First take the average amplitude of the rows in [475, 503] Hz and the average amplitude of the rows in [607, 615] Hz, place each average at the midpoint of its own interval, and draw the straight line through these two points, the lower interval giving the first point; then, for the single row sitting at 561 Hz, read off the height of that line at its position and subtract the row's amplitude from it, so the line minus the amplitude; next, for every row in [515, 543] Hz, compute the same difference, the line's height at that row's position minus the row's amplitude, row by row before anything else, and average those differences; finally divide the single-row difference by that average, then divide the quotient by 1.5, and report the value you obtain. -1.5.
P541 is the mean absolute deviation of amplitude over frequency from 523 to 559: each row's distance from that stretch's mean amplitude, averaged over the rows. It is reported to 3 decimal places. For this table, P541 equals 0.152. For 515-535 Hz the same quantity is 0.059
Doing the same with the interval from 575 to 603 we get 0.124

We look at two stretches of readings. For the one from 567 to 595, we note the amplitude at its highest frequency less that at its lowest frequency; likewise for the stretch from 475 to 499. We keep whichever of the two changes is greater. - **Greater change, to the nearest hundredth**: -0.20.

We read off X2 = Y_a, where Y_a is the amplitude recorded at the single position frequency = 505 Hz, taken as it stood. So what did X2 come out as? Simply 3.322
